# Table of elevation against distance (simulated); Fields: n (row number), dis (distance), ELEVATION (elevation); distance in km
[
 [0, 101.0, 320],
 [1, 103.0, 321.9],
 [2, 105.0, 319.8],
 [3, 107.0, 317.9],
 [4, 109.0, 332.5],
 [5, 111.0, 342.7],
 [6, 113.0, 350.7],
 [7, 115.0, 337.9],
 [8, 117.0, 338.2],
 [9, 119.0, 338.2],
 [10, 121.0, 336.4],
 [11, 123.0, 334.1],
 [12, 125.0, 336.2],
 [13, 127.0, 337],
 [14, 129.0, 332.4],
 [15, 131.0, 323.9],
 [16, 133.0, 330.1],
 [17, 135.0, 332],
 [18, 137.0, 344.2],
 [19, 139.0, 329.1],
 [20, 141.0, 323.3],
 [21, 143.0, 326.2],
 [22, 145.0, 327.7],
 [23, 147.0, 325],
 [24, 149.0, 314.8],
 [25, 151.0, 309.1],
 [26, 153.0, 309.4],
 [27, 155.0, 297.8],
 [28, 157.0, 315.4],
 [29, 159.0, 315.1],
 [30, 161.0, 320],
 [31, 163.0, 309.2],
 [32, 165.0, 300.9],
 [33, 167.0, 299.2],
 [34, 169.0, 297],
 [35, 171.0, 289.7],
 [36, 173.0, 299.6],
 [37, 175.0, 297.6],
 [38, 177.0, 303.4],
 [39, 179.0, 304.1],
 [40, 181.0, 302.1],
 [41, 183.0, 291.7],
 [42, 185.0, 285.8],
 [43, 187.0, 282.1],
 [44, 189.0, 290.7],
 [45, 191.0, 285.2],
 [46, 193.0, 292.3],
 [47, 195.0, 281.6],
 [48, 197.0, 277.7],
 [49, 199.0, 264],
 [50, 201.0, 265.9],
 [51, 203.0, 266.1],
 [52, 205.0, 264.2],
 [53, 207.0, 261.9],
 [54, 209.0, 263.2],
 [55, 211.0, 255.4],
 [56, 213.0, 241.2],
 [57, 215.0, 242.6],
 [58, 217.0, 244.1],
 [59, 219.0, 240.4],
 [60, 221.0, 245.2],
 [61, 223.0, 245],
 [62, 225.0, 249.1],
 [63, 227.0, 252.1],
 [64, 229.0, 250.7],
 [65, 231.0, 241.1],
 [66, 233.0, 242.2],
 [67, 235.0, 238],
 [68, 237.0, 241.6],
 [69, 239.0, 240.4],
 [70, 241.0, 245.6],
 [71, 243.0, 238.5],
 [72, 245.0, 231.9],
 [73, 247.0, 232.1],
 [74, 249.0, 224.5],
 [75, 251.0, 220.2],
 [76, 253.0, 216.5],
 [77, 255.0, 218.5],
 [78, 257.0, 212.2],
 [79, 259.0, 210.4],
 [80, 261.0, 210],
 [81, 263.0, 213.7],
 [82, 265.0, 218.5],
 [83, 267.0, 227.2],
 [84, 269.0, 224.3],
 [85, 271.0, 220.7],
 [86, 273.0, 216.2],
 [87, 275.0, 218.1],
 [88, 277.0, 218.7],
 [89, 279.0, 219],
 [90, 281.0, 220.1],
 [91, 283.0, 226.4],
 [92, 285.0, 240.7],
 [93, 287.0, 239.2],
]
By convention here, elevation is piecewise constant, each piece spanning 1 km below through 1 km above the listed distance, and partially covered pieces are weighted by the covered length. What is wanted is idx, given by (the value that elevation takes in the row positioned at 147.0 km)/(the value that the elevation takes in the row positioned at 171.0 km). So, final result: 1.12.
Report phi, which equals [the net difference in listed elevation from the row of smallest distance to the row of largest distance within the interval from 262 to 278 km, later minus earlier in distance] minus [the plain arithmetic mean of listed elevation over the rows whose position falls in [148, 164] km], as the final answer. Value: -306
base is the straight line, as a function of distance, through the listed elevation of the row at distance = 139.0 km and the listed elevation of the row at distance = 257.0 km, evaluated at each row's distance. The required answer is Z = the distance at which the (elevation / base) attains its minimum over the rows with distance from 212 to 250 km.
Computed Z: 213.0 km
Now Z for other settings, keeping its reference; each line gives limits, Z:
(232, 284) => 257.0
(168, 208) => 171.0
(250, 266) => 257.0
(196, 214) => 213.0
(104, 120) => 107.0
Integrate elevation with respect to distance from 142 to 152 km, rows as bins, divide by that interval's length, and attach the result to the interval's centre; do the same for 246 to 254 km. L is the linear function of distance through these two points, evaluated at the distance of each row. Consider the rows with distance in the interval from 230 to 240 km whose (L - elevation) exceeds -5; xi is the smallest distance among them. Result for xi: 231.0 km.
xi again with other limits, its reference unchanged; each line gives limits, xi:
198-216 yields 199.0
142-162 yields 143.0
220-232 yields 221.0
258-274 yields 259.0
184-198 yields 185.0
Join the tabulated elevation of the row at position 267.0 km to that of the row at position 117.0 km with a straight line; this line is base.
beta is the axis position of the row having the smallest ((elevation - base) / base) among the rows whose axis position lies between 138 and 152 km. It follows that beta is 151.0 km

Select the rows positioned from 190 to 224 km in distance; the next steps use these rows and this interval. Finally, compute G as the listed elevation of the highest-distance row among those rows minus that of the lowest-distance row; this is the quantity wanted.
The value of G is -40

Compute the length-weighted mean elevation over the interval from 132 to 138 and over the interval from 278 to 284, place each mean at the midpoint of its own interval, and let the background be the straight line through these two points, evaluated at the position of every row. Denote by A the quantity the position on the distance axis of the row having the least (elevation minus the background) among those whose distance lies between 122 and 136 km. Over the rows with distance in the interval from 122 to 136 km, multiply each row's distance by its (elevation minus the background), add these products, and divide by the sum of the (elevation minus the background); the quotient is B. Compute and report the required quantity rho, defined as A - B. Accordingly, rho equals 2.4 km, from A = 131.0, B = 128.6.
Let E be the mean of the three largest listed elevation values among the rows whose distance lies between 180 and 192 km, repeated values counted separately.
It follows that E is 295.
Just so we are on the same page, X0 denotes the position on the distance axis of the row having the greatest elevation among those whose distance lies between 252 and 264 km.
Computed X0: 255.0 km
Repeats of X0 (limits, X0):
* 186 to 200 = 193.0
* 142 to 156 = 145.0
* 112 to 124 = 113.0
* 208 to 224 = 209.0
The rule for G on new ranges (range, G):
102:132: 2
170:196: -8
